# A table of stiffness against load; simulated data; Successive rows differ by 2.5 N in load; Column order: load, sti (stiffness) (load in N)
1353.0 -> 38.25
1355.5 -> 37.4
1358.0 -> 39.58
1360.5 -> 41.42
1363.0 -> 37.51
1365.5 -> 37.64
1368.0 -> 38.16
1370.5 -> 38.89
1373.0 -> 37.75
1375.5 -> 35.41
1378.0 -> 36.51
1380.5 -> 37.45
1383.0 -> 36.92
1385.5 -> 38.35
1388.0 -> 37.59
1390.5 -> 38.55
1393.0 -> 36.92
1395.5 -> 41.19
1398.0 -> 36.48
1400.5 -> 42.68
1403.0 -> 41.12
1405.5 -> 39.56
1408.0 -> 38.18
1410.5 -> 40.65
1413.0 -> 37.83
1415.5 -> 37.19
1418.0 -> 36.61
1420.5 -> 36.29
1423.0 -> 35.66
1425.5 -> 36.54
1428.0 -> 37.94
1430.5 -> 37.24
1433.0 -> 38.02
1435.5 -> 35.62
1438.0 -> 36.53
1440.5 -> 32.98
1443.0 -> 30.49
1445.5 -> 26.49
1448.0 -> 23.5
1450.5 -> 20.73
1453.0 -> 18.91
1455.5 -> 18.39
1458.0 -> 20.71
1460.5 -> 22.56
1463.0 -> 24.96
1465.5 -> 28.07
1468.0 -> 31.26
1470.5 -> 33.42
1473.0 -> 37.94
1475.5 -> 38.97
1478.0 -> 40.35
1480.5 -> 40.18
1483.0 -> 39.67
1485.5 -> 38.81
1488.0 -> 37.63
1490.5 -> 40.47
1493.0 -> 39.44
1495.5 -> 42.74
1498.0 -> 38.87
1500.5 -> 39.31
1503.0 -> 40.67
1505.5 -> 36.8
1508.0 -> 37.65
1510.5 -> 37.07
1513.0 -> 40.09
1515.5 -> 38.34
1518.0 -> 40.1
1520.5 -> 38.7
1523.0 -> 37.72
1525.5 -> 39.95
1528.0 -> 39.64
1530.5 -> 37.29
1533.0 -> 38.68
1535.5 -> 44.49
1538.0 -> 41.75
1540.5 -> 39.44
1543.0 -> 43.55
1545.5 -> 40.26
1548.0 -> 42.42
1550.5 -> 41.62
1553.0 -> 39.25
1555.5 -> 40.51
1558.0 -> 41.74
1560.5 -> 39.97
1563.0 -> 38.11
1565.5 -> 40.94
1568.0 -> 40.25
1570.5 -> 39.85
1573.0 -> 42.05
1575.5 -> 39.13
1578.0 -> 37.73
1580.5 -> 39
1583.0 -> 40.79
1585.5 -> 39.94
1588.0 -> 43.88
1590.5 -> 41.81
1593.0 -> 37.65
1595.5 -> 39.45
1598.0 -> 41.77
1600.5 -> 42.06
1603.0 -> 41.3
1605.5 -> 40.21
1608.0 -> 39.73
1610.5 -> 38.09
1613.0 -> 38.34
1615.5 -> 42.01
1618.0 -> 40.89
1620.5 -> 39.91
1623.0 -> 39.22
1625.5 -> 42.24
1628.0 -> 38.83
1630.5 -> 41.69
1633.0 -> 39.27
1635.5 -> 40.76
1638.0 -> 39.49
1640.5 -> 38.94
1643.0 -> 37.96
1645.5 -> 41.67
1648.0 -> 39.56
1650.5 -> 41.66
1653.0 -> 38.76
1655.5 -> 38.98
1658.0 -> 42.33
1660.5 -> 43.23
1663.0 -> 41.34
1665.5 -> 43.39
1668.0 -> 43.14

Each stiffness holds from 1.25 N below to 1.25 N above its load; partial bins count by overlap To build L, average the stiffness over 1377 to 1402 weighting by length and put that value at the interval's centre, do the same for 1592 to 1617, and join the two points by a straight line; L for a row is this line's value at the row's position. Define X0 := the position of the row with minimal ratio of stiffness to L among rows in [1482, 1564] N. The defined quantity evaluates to 1505.5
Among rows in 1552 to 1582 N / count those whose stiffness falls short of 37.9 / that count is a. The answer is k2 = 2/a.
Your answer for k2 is 2.0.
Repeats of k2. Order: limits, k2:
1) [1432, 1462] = 0.2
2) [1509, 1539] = 0.7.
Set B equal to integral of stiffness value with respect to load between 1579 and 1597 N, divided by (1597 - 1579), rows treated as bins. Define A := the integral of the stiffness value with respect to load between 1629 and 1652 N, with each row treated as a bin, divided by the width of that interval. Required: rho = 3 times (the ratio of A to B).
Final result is 2.98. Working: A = 40.1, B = 40.3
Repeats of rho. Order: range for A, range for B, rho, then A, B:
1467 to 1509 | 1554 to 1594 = 2.87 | 38.5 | 40.2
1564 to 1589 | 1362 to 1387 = 3.23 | 40.3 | 37.5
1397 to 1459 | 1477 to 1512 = 2.56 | 33.5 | 39.3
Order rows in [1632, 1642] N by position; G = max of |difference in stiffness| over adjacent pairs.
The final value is 1.5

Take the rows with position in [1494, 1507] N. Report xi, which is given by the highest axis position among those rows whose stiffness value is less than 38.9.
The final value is 1505.5 N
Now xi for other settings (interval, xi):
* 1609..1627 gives 1613.0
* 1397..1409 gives 1408.0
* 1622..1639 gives 1628.0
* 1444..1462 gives 1460.5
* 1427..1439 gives 1438.0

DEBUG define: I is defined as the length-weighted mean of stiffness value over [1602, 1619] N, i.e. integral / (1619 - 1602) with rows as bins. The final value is 40.1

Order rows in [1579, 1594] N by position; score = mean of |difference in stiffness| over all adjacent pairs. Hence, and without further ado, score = 2.6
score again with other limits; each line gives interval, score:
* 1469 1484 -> 1.5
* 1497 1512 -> 1.4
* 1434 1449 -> 2.8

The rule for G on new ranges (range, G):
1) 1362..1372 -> 0.7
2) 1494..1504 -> 3.9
